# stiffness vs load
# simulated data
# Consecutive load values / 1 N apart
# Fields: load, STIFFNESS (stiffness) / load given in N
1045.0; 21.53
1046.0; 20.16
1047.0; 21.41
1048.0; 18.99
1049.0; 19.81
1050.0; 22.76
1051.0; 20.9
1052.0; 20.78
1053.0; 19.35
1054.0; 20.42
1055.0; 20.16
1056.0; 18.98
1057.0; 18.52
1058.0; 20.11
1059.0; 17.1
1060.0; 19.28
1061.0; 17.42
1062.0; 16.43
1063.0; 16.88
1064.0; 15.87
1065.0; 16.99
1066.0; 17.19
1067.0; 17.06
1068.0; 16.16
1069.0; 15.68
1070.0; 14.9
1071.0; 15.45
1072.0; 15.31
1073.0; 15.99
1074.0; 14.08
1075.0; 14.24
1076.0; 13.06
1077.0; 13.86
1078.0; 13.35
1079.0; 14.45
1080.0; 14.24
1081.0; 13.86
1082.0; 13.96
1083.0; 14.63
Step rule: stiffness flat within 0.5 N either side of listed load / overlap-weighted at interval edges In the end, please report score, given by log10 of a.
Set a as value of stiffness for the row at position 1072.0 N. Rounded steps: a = 15.31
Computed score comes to 1.18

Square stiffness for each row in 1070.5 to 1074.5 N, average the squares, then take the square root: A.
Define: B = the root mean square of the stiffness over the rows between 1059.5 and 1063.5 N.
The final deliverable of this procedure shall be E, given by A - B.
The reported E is -2.3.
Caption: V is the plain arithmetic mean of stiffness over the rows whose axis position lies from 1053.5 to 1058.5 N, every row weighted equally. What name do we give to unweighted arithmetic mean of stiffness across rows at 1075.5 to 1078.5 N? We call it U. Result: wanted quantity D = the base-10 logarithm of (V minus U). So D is 0.79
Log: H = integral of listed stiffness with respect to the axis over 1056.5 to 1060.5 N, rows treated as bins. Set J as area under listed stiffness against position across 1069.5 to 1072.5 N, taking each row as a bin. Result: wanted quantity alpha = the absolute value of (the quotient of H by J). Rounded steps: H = 75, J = 46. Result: 1.6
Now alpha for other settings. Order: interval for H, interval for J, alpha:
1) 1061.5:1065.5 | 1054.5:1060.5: 0.6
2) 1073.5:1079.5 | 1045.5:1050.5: 0.8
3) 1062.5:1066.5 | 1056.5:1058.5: 1.7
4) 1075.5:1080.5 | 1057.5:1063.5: 0.6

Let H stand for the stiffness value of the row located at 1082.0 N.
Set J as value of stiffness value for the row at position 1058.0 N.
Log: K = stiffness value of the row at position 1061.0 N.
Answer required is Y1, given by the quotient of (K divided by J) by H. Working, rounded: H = 13.96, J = 20.11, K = 17.42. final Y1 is 0.062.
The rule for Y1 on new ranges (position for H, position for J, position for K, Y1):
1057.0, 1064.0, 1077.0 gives 0.047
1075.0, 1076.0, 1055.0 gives 0.108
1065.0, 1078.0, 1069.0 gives 0.069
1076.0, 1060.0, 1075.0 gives 0.057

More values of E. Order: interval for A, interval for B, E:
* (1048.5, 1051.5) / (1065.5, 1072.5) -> 5.2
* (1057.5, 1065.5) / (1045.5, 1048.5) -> -2.6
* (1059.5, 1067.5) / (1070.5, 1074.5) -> 1.9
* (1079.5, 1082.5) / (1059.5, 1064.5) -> -3.2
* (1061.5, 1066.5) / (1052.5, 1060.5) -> -2.6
